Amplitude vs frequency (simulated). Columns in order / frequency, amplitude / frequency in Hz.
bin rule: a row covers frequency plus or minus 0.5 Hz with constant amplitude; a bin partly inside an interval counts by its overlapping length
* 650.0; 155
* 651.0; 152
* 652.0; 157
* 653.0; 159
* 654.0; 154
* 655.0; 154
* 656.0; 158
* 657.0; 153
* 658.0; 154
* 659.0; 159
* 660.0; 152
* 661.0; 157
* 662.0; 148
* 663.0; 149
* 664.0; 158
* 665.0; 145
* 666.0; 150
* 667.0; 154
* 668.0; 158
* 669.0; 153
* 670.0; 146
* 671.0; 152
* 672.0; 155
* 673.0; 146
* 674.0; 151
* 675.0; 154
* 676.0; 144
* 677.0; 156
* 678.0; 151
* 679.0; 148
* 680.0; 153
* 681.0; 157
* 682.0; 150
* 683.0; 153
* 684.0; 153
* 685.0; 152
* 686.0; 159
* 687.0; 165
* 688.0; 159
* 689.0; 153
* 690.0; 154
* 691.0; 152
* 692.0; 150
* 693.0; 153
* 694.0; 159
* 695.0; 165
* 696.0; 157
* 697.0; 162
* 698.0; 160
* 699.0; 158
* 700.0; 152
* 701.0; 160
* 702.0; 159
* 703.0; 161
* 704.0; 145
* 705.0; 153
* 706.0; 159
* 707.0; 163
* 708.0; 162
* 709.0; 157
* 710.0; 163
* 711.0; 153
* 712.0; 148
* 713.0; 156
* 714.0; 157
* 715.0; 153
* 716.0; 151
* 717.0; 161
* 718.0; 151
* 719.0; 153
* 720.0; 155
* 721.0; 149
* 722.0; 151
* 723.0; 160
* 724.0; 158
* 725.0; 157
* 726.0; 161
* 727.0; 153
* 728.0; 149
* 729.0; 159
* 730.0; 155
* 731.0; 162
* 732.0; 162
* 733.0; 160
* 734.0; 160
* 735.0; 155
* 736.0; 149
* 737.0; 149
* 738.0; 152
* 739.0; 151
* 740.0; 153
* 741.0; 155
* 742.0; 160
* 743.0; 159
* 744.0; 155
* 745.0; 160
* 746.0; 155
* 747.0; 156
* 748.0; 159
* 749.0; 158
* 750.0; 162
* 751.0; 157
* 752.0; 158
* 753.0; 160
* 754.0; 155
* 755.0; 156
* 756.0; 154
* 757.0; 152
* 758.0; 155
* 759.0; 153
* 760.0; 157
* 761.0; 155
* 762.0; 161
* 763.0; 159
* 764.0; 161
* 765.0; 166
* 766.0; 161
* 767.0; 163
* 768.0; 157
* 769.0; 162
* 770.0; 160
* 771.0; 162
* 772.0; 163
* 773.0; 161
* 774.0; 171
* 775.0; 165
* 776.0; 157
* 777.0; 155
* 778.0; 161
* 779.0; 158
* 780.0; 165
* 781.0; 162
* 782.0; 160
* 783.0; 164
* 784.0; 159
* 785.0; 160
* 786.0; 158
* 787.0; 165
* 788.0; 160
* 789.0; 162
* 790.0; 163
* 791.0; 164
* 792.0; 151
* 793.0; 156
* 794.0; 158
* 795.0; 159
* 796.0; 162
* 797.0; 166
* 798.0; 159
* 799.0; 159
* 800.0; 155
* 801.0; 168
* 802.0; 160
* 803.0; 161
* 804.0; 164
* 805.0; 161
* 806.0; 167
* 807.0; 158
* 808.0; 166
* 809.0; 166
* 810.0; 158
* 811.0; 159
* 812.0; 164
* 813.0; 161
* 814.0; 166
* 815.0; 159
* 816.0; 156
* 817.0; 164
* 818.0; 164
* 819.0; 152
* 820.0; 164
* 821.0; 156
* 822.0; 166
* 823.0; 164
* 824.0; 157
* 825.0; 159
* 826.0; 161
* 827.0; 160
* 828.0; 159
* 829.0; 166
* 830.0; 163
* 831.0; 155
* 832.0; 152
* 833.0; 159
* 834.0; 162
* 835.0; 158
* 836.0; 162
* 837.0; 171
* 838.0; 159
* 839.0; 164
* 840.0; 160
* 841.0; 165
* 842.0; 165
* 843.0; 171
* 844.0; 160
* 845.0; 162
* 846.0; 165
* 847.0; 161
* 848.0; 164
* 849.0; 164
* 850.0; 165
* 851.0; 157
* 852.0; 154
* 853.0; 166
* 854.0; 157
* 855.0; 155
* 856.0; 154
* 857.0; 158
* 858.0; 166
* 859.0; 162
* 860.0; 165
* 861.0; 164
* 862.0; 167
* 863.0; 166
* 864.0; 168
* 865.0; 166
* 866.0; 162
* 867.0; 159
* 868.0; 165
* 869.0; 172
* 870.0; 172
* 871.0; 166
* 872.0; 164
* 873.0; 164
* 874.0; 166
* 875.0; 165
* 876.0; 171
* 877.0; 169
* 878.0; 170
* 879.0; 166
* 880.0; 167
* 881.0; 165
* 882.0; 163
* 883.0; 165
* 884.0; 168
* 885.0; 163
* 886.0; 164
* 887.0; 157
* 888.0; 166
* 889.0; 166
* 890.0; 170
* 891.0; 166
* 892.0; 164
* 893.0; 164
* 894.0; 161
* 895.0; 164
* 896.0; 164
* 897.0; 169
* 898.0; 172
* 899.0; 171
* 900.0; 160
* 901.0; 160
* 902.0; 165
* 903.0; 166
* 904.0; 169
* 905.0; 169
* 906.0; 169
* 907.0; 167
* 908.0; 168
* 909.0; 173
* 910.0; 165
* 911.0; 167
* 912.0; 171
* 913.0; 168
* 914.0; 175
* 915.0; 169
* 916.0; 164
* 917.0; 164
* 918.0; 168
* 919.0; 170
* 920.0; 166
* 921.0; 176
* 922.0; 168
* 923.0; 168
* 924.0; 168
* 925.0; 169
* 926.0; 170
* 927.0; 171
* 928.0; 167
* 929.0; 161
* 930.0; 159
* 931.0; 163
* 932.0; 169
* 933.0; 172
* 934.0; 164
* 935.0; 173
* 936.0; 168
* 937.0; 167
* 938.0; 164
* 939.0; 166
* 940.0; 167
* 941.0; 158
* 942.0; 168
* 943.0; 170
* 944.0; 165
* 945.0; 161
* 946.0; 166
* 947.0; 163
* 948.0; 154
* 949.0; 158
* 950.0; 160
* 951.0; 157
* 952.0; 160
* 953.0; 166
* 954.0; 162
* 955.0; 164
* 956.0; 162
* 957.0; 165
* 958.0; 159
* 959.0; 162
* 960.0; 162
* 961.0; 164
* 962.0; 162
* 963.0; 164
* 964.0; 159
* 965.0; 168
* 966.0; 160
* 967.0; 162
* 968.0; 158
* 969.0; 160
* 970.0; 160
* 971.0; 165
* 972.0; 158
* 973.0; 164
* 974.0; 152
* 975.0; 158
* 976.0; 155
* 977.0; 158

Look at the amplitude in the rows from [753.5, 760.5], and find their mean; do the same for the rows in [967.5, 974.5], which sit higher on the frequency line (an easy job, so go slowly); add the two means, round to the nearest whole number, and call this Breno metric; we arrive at 314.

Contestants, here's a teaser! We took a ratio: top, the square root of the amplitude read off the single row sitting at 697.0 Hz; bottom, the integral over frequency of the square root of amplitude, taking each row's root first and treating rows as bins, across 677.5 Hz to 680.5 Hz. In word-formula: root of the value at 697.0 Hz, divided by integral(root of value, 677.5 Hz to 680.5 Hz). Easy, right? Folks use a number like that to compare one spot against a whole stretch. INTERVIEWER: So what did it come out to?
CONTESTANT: 0.346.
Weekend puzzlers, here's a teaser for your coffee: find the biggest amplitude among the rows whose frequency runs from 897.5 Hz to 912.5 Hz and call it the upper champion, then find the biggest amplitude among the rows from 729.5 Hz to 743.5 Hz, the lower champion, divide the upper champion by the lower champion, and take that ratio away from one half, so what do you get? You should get -0.568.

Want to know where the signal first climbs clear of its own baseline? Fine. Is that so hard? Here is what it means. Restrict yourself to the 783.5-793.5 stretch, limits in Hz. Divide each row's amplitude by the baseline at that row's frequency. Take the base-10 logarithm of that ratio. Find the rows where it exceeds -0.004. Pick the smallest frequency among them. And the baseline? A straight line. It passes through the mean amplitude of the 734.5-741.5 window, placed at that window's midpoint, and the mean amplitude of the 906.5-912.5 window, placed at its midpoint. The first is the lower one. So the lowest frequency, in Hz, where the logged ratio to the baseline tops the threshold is 784.0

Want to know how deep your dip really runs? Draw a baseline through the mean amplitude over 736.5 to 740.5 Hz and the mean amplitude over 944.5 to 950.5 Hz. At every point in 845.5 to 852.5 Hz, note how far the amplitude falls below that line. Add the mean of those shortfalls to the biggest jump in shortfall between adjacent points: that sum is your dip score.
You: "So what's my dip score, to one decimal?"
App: 2.7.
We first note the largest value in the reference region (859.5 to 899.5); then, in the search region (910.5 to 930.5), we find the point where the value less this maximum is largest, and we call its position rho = 921.0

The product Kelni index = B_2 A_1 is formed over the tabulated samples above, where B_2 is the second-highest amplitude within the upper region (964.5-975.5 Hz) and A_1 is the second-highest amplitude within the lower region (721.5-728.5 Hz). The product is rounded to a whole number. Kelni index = 26400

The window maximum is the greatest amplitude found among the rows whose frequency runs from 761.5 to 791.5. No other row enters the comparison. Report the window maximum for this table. 171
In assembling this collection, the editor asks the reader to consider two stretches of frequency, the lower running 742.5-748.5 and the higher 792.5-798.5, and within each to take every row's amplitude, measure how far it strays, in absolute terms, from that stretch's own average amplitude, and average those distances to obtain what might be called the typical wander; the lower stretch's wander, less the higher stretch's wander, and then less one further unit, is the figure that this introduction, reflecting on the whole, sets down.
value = -1.7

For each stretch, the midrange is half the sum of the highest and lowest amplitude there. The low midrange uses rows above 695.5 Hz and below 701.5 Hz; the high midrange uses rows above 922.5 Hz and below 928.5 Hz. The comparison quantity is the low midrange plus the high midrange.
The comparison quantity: 326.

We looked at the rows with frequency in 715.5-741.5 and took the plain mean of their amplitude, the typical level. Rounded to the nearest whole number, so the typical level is 155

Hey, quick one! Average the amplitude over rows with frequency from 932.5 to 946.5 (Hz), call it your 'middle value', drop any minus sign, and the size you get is 166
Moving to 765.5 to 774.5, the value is 162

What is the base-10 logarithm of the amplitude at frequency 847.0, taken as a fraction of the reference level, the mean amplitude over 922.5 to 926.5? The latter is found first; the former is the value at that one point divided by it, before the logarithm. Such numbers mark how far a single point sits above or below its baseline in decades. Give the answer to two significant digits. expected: -0.020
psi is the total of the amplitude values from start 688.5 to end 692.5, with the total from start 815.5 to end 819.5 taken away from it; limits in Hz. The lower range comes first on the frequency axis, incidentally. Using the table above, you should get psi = -27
